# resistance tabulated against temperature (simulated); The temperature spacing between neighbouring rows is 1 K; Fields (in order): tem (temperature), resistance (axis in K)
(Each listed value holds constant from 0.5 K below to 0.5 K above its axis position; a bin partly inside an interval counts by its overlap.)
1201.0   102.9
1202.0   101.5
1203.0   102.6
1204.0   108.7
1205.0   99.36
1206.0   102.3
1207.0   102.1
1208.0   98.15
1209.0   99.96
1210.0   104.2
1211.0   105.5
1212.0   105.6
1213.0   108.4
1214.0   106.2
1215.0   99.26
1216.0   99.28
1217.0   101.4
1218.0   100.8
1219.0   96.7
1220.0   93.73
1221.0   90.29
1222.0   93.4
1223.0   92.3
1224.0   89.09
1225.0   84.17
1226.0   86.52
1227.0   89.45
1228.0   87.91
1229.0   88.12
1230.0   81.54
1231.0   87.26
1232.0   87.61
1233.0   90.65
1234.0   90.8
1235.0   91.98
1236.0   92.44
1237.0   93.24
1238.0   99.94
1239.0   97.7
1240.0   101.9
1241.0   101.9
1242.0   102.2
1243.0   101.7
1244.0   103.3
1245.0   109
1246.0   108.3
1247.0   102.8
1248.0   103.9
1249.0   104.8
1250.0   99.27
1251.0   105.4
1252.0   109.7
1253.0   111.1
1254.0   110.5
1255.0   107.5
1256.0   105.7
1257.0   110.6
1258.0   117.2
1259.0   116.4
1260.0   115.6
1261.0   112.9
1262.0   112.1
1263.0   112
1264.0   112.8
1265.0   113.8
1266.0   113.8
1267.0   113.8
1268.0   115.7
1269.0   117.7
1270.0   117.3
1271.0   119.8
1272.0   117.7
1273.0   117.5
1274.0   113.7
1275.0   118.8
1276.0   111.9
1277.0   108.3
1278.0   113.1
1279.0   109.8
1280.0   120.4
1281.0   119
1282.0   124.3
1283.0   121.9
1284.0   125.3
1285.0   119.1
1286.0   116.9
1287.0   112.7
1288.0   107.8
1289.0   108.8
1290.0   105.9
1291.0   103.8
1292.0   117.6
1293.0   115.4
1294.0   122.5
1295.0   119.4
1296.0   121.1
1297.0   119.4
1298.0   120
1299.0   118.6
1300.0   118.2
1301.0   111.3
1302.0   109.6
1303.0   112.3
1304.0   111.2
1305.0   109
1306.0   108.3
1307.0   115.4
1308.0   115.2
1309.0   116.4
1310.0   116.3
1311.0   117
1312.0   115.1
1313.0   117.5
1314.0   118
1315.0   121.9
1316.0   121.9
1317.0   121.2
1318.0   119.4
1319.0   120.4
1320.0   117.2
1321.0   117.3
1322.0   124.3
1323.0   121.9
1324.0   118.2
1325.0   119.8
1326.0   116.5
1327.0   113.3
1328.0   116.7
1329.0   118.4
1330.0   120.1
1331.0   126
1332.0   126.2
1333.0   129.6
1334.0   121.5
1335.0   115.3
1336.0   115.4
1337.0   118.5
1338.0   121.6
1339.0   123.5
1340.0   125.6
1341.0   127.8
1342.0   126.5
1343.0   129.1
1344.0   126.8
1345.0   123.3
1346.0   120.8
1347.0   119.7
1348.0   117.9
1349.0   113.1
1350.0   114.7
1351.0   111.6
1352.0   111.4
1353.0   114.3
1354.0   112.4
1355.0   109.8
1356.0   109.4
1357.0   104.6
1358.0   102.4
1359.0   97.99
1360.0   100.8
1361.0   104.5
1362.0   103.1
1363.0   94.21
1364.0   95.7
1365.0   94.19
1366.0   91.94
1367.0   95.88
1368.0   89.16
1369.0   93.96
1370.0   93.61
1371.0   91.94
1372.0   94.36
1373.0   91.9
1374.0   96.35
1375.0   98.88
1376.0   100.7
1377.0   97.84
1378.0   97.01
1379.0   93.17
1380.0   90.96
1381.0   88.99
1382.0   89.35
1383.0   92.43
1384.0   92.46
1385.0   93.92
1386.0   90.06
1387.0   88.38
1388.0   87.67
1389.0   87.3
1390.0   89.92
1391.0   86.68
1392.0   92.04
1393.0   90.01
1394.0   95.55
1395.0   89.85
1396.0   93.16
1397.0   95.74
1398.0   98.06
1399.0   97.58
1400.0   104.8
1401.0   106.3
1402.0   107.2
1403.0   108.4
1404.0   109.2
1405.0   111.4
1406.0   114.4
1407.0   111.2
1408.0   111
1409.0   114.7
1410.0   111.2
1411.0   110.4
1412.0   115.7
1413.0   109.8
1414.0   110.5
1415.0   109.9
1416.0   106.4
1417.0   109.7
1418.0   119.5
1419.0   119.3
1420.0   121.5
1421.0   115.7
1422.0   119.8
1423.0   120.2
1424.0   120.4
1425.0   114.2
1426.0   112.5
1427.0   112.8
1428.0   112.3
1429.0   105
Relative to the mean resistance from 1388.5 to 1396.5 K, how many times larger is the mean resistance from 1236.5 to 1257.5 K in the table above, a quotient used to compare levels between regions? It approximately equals 1.15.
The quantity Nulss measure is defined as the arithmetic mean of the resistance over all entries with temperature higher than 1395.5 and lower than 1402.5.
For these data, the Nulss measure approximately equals 100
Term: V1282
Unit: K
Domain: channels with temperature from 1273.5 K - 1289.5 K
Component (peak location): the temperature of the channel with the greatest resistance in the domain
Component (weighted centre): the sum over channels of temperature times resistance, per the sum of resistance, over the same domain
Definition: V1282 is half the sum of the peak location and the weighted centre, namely 1282.7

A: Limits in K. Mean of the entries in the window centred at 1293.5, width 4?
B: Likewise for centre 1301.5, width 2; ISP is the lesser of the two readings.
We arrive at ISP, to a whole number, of 110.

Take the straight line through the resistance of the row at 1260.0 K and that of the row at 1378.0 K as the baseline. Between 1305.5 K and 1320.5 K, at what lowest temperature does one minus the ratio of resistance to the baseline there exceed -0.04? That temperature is 1306.0 K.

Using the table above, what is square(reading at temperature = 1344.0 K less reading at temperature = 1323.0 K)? 24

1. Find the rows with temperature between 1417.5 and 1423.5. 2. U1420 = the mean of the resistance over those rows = 119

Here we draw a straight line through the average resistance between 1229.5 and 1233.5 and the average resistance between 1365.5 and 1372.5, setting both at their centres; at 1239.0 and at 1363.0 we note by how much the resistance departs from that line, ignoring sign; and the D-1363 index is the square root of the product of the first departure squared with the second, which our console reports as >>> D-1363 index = 13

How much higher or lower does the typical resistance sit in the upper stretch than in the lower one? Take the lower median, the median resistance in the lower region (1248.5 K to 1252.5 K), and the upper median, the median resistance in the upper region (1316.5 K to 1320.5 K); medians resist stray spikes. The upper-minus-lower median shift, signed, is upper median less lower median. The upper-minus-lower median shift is 15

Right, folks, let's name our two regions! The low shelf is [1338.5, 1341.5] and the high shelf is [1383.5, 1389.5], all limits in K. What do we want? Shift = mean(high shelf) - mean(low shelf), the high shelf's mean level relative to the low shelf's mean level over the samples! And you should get -36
